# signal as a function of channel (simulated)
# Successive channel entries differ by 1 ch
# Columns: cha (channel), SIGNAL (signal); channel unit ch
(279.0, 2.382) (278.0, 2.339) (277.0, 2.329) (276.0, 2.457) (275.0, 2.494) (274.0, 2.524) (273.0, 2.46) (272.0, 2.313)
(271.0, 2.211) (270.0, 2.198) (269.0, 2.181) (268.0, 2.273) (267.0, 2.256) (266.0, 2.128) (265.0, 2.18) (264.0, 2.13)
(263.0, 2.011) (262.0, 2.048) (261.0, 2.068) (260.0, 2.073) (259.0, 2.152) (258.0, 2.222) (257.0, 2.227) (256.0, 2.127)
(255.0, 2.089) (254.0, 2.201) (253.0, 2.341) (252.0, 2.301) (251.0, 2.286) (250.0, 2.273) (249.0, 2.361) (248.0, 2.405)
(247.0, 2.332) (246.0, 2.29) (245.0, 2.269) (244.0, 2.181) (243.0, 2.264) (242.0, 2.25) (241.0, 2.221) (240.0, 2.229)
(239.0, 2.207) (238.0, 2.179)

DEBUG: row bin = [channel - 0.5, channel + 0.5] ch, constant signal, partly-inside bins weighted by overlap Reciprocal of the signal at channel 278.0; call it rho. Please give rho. 0.428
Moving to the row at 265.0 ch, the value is 0.459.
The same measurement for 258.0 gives 0.450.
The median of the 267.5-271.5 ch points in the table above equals 2.20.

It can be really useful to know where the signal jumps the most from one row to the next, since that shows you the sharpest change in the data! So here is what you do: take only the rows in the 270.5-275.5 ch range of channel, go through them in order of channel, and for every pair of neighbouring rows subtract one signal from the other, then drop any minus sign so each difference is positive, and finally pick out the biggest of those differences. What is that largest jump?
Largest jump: 0.15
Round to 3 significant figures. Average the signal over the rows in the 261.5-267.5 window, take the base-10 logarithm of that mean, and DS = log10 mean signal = 0.327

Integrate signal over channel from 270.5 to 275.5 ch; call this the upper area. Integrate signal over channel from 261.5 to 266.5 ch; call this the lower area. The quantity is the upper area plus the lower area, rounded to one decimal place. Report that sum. 22.5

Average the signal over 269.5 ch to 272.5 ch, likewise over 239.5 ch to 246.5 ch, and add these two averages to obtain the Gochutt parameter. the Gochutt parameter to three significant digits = 4.48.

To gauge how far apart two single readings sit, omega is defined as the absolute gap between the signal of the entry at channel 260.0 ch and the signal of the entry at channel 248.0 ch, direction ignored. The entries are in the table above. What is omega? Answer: 0.33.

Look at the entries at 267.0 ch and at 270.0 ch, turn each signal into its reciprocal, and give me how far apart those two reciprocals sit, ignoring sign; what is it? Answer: 0.012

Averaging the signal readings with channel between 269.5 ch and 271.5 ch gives 2.20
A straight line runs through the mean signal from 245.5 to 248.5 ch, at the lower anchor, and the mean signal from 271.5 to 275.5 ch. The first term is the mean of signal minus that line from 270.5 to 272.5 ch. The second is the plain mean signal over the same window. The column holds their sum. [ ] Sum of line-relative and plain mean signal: 2.08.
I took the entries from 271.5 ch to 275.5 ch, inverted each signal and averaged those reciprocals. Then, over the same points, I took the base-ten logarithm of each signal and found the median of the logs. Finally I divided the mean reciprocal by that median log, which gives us 1.04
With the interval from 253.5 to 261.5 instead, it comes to 1.41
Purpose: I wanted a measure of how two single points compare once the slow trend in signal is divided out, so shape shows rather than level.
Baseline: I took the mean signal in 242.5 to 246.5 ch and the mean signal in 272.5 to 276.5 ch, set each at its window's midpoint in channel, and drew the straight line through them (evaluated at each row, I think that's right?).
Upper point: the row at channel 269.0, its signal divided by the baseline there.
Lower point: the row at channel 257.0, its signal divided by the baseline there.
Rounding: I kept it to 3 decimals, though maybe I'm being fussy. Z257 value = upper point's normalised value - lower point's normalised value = -0.055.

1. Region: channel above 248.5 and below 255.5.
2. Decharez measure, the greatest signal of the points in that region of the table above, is 2.361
